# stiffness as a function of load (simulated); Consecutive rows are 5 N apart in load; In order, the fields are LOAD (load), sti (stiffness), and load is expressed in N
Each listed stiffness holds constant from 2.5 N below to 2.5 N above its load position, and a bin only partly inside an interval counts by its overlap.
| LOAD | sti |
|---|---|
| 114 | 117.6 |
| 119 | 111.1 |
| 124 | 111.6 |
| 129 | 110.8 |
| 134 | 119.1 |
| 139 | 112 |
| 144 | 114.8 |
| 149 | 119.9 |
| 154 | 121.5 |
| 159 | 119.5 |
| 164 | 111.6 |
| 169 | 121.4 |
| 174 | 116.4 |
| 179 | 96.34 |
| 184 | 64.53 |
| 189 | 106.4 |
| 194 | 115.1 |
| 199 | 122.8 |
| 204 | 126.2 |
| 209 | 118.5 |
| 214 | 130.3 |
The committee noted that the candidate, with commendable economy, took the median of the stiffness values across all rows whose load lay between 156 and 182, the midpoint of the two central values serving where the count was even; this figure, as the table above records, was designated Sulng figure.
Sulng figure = 116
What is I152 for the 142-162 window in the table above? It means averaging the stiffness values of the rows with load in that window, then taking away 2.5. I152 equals 116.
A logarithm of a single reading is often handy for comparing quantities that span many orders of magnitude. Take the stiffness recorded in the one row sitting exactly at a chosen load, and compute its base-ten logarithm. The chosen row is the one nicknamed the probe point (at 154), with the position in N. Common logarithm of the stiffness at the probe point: 2.08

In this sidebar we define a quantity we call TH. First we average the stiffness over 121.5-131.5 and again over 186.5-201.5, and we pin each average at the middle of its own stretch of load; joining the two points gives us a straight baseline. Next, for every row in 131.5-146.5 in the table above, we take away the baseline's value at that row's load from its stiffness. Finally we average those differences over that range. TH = 3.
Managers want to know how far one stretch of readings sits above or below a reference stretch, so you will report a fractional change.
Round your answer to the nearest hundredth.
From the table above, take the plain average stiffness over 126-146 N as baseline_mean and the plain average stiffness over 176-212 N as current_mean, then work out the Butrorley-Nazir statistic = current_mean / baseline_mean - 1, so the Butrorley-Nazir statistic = -0.06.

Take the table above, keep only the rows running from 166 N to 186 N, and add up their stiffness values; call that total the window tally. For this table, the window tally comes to 399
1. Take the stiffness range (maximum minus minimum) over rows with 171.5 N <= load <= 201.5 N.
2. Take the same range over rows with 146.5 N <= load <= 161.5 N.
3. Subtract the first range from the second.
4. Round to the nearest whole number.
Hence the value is -56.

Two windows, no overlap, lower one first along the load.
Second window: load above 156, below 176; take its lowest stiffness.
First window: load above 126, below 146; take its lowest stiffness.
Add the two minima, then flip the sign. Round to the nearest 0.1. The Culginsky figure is -222.4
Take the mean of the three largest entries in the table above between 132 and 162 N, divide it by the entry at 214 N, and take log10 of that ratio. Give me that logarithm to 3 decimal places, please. -0.035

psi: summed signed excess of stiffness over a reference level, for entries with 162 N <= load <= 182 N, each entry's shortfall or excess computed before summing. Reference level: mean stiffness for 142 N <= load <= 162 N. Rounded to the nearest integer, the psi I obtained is -30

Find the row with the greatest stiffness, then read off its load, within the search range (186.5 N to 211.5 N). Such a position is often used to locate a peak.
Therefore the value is 204 N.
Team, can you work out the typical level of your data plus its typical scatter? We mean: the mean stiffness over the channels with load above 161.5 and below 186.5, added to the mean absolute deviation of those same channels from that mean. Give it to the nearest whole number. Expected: 119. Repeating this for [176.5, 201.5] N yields 118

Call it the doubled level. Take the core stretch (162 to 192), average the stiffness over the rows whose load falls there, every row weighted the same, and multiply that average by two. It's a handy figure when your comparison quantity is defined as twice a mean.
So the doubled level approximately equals 206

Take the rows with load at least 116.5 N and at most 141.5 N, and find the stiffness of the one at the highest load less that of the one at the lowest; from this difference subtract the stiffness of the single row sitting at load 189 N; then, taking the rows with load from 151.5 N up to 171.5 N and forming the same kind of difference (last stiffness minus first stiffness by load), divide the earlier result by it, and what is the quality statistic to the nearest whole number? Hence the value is 1055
